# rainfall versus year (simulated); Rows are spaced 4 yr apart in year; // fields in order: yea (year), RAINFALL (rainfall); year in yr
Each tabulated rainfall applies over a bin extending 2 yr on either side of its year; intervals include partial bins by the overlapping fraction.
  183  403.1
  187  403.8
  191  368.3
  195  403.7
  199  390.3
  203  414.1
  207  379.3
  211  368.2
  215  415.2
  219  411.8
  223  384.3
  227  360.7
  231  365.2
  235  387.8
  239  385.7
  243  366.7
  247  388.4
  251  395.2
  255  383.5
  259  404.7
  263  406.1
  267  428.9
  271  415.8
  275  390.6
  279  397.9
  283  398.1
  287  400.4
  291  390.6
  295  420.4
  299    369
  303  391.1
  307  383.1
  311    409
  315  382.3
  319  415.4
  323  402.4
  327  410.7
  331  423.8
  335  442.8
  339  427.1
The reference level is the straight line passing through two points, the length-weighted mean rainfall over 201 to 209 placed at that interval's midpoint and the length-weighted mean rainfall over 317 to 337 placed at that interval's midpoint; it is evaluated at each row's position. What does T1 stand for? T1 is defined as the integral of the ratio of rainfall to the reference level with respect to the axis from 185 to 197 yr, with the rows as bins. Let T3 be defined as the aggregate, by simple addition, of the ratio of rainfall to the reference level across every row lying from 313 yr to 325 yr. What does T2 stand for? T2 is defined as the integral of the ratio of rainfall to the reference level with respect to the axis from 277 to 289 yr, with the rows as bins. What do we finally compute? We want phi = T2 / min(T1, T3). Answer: 4.05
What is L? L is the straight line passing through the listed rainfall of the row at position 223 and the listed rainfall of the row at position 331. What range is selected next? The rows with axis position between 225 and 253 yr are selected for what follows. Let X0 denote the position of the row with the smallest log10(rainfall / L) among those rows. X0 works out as 227 yr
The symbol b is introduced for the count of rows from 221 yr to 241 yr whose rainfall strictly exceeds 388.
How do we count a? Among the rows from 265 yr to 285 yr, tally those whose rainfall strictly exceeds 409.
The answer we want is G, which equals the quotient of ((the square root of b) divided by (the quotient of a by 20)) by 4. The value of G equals 0.0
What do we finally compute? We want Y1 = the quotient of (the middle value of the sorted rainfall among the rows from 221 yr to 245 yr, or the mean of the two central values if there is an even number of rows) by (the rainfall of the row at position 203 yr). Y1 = 0.91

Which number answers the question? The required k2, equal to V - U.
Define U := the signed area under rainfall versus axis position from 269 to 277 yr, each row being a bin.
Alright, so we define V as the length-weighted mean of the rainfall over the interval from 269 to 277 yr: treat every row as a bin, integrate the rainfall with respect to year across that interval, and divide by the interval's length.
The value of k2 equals -2822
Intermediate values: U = 3226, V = 403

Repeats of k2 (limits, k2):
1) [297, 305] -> -2660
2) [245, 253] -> -2743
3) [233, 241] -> -2707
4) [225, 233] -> -2541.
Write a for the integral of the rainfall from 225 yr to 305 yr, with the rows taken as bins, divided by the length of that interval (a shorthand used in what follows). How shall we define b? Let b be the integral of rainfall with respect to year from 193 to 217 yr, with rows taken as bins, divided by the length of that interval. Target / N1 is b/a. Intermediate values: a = 392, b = 395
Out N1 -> 1.01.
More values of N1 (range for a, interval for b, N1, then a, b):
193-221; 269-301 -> 1.00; 398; 398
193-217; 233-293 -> 1.00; 395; 396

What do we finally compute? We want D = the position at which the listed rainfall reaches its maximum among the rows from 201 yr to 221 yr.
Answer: 215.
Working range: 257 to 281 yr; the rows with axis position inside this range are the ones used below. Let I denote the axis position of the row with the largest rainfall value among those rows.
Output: 267 yr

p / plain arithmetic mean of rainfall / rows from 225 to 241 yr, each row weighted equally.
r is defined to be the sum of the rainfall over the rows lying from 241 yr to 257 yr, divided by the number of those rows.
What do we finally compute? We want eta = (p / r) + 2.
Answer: 2.98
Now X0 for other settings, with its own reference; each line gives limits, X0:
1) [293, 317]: 299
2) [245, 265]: 255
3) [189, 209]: 191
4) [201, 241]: 227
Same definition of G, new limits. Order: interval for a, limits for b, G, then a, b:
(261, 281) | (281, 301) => 5.0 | 2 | 4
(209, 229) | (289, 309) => 4.3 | 2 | 3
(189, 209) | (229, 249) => 5.0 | 1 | 1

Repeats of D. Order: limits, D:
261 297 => 267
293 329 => 295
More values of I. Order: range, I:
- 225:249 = 247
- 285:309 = 295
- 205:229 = 215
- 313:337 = 335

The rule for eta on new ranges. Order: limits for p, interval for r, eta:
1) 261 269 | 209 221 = 3.05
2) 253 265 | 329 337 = 2.92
